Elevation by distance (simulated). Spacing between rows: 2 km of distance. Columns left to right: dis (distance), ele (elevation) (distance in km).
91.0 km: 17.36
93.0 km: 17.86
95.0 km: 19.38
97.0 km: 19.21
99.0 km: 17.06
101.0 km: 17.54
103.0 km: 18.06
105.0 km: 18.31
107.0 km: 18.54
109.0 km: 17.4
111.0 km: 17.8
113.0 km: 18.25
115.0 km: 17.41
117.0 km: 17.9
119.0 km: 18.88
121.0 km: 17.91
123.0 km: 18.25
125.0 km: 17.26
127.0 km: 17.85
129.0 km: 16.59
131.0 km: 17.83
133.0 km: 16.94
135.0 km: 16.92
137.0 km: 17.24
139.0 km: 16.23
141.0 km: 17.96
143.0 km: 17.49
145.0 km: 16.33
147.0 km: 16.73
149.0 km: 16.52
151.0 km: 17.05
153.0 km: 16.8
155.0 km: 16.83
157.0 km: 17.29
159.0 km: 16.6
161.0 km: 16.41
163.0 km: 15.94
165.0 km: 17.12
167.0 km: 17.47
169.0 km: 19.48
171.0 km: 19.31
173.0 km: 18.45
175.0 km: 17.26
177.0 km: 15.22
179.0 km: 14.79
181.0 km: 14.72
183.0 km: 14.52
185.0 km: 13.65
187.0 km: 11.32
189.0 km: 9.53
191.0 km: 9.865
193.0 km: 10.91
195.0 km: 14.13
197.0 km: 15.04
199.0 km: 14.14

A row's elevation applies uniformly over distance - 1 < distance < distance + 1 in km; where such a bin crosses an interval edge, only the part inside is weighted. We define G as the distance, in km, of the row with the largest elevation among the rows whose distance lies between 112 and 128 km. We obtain 119.0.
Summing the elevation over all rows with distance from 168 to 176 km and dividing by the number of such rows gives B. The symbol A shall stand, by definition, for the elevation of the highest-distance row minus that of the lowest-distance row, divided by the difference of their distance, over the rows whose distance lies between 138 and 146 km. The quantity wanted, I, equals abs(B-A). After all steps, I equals 18.6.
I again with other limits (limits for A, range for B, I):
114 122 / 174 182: 15.4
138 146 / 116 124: 18.2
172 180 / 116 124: 18.8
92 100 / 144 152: 16.8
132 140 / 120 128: 17.9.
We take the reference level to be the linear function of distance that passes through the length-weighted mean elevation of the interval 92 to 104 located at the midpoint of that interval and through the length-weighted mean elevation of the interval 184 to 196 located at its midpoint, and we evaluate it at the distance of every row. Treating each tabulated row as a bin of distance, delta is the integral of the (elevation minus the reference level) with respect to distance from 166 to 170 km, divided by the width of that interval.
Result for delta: 5.3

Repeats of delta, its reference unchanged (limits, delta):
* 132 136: 1.3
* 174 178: 3.7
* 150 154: 2.6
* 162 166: 3.1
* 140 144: 2.7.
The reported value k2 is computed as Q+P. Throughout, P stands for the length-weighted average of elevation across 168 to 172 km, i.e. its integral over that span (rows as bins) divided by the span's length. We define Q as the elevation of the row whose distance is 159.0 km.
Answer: 36.0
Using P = 19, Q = 16.6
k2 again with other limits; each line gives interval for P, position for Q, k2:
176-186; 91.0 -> 31.9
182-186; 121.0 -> 32.0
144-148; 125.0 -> 33.8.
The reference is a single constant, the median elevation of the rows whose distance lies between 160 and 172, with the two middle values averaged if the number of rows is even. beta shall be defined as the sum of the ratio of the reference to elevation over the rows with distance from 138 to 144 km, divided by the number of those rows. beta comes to 1.01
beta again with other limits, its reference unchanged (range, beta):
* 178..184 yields 1.18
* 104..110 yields 0.96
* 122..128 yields 0.97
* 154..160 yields 1.02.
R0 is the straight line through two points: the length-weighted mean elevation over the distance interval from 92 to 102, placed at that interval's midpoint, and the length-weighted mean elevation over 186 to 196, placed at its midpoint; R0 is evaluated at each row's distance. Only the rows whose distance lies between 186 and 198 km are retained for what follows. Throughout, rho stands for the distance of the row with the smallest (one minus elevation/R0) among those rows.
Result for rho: 197.0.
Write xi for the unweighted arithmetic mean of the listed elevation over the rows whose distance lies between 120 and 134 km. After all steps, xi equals 17.52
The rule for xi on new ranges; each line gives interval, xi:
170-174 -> 18.88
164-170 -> 18.02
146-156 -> 16.79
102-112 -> 18.02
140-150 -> 17.01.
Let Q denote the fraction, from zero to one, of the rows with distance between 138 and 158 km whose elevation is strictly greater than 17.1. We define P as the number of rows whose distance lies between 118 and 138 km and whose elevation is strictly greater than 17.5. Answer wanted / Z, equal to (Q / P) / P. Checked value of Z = 0.01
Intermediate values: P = 5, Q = 0.3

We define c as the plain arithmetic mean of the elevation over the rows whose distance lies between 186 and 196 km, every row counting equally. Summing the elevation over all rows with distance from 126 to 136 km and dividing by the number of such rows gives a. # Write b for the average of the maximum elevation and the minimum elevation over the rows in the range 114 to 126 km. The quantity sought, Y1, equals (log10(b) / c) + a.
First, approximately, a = 17.2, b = 18.1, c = 11.2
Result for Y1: 17.3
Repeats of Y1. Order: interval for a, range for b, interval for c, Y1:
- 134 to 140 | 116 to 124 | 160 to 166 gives 16.9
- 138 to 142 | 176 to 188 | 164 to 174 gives 17.2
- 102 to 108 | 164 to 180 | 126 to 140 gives 18.4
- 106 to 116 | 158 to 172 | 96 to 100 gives 17.9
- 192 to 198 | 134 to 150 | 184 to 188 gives 13.5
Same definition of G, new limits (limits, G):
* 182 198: 197.0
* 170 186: 171.0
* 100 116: 107.0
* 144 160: 157.0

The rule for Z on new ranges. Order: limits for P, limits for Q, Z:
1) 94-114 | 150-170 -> 0.01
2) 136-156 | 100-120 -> 1.00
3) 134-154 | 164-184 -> 0.60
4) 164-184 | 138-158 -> 0.03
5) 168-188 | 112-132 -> 0.10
